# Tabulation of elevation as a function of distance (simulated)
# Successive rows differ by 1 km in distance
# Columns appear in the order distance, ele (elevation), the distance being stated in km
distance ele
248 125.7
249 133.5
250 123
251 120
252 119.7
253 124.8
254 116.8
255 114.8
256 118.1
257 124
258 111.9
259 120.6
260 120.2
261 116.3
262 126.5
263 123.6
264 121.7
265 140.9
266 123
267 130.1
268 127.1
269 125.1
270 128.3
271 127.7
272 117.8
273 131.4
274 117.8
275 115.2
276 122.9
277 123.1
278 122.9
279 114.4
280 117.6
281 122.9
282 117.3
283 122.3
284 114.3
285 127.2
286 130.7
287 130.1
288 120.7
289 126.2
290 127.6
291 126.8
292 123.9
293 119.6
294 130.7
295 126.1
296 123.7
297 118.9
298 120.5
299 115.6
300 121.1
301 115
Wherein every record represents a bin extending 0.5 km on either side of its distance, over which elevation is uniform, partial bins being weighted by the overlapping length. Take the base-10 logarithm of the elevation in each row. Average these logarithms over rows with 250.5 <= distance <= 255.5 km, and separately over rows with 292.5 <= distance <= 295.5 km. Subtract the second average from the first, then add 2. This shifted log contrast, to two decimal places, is 1.98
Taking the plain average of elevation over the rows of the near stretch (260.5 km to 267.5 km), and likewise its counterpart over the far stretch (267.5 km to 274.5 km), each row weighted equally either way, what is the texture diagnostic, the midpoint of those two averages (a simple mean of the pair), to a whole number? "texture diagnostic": 126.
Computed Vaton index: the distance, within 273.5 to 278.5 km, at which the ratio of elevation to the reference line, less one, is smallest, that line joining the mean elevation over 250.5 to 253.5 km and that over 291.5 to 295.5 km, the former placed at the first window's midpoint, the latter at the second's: 275 km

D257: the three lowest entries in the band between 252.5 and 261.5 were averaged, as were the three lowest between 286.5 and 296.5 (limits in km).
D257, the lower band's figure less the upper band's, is -7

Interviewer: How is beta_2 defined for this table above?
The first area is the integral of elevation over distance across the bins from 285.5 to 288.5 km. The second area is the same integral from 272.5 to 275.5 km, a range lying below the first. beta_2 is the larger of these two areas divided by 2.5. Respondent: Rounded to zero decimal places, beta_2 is 153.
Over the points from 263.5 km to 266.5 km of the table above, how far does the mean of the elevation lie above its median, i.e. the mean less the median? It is 5.5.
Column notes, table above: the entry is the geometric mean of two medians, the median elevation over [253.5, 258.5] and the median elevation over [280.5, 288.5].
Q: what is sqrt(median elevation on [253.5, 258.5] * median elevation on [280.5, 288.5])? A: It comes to 120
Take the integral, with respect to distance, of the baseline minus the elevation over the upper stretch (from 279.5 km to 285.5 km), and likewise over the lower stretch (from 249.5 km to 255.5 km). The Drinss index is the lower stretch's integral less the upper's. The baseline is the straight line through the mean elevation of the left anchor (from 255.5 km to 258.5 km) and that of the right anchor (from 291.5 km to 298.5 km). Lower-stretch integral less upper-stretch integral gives -23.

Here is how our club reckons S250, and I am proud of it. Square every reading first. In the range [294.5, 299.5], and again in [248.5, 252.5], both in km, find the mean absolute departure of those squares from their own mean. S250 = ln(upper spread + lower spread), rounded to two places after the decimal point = 7.58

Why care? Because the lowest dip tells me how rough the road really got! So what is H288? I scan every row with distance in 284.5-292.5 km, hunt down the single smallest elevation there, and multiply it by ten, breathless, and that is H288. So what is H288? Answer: 1207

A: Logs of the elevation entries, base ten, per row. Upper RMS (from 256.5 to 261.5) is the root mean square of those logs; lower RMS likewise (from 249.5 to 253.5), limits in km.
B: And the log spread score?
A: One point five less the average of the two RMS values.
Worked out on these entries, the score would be -0.580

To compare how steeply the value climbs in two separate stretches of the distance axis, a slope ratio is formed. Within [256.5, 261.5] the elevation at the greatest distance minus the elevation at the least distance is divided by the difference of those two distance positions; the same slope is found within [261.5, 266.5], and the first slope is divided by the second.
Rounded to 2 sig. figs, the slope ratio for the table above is 2.2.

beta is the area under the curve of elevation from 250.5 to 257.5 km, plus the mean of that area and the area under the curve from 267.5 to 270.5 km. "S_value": 1448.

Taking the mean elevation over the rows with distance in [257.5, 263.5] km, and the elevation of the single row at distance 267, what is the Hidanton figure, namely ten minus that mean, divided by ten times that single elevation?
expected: -0.0844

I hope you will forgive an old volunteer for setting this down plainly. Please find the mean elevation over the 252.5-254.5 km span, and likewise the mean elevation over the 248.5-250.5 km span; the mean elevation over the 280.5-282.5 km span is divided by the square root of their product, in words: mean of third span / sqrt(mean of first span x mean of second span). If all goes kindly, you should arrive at 0.96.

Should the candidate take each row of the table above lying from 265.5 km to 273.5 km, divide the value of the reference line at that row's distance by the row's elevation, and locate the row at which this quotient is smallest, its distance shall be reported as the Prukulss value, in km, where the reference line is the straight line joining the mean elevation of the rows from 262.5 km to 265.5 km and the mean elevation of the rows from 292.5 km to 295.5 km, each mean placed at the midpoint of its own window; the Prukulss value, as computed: 273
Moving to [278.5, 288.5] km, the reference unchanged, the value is 286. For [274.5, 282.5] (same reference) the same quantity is 281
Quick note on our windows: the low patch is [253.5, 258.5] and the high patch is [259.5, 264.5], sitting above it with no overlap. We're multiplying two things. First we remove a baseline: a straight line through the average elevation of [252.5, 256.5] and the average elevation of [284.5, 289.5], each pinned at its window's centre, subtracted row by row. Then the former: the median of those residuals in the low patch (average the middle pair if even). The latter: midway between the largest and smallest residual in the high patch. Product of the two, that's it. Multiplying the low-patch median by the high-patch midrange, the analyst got -2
